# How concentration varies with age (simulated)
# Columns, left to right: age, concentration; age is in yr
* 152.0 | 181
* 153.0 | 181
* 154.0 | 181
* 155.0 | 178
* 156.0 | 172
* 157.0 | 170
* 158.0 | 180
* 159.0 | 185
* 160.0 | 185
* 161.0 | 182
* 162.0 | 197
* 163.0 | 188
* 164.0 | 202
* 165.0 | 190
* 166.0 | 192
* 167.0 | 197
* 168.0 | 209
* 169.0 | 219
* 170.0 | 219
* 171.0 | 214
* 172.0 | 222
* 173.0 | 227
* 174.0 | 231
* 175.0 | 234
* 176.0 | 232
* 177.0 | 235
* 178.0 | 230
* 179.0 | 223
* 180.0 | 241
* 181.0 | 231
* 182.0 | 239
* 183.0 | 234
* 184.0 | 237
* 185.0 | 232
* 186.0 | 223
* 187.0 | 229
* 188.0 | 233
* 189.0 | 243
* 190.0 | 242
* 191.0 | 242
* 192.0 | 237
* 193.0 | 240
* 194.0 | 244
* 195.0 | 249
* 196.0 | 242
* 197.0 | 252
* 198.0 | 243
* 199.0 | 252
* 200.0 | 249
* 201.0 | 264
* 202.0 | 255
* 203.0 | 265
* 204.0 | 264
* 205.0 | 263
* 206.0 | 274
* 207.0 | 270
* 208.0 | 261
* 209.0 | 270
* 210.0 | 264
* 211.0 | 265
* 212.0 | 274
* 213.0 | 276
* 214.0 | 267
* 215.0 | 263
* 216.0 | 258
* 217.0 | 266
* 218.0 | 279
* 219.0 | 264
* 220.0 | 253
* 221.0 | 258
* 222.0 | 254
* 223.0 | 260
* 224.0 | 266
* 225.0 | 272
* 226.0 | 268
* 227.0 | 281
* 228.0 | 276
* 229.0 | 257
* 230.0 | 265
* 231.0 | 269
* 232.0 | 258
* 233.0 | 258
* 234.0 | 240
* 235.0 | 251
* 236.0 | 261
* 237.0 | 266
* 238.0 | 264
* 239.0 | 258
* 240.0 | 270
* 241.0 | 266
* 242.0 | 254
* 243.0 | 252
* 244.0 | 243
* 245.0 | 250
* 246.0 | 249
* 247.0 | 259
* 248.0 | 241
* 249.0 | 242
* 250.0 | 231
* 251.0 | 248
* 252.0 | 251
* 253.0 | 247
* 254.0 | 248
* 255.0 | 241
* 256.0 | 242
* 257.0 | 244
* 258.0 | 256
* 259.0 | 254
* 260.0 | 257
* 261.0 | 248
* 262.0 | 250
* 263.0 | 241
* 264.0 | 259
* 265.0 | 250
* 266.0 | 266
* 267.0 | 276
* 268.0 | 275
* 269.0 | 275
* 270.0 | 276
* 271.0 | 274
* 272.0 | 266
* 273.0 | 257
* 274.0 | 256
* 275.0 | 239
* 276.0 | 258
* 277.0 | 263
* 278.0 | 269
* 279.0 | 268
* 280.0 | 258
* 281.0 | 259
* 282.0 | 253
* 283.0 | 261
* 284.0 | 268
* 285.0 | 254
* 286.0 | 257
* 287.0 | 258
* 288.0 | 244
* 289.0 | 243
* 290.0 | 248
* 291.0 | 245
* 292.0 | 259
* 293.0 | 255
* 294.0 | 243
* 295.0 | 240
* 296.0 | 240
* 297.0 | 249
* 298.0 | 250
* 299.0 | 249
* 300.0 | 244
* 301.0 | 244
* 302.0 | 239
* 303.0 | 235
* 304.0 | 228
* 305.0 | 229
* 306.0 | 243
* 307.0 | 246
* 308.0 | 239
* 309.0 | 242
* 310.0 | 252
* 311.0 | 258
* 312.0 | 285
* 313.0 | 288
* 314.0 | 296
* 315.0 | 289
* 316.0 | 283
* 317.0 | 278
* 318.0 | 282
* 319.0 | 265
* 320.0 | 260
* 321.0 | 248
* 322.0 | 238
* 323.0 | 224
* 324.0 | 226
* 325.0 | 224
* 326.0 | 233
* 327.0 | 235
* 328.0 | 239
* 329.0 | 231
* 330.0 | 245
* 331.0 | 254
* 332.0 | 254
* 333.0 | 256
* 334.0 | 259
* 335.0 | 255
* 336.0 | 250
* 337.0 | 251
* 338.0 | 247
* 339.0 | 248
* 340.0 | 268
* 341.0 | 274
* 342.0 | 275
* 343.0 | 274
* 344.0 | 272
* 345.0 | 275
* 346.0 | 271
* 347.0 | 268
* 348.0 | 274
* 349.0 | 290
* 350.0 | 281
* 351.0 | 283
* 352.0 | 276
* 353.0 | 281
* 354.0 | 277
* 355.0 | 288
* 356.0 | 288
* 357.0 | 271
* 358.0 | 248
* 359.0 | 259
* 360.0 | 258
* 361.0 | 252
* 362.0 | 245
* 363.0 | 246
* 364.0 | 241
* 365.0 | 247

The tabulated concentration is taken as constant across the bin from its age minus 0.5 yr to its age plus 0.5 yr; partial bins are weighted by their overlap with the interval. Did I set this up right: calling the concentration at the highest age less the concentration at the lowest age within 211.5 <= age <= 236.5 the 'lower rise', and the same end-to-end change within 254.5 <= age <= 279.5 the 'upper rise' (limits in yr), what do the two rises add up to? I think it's 14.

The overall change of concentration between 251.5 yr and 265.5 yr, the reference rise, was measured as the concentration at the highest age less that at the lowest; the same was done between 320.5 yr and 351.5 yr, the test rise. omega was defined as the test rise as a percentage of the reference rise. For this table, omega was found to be -3500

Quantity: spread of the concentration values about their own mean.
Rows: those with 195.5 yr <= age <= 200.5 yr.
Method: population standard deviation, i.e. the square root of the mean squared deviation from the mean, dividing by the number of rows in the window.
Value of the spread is 4.3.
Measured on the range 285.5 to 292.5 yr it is 6.6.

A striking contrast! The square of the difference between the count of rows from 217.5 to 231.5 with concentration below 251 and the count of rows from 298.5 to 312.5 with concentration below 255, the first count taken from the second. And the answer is 144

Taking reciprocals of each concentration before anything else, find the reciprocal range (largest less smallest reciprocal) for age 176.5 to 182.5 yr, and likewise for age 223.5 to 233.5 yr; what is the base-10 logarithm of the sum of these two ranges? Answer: -3.18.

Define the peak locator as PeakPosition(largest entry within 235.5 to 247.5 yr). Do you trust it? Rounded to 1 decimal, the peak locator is 240.0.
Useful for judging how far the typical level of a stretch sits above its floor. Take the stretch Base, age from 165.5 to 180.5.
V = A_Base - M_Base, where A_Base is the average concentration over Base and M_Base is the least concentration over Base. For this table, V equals 29.7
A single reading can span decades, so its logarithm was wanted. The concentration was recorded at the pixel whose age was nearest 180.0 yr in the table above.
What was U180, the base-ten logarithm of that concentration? 2.38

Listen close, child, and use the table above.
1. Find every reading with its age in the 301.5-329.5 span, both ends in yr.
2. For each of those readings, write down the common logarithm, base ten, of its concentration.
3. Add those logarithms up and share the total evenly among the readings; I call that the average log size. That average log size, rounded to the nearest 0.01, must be 2.40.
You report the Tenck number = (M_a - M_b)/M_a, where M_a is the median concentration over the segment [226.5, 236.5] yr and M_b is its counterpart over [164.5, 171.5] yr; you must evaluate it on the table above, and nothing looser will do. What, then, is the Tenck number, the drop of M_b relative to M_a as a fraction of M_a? 0.19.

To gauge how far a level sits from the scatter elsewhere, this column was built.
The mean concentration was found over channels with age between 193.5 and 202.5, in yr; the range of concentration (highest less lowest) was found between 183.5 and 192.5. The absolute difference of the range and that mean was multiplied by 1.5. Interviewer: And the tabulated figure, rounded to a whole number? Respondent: 345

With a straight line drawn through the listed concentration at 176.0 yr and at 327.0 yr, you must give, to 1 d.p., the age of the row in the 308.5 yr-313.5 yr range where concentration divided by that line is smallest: 309.0 yr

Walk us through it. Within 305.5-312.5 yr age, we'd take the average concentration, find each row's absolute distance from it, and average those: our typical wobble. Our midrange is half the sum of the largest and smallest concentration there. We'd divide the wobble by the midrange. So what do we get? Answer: 0.042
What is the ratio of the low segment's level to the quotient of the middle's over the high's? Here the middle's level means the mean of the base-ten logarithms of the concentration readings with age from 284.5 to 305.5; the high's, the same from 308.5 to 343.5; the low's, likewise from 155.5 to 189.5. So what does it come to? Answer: 2.35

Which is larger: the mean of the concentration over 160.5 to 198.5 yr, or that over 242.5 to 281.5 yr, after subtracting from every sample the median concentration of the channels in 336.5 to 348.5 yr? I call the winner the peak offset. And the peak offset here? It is -17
